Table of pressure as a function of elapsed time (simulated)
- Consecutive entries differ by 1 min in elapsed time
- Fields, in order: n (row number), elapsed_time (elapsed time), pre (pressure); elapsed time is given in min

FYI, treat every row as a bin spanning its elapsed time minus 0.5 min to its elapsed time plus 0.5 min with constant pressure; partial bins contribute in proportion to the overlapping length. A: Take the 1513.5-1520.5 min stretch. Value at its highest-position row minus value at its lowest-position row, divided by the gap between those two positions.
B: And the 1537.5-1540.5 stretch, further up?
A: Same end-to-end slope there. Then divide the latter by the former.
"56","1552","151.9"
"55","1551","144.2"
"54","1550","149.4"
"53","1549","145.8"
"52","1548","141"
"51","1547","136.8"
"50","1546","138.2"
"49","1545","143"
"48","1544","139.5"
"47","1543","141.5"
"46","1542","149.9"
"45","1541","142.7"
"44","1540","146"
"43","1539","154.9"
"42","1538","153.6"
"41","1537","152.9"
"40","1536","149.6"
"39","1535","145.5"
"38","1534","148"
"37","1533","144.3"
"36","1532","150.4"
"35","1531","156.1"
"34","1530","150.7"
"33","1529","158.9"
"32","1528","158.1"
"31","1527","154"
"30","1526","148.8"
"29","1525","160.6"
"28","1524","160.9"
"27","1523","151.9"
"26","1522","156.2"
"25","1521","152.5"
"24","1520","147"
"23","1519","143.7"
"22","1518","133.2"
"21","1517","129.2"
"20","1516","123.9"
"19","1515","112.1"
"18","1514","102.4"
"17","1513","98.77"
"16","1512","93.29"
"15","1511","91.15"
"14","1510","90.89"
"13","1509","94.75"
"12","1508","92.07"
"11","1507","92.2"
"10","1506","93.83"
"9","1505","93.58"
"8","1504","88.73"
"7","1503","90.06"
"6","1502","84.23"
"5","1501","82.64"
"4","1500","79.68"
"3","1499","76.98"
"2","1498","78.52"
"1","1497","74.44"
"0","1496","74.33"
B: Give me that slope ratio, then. -0.5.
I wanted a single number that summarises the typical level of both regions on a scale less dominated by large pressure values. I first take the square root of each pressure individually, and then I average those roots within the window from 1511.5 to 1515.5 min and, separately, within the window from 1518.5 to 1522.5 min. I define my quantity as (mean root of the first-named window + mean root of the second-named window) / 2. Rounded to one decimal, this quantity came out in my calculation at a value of 11.2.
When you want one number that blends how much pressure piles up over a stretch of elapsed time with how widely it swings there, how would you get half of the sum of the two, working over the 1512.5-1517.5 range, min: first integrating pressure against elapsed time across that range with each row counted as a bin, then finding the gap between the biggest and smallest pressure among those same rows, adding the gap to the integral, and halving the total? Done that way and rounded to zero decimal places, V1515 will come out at 298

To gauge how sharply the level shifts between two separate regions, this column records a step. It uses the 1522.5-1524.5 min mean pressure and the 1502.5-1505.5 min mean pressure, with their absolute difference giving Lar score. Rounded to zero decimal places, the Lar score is 66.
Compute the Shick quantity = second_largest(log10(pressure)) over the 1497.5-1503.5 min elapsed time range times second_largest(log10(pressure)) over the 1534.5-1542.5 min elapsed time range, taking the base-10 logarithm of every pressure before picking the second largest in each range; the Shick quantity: 4.21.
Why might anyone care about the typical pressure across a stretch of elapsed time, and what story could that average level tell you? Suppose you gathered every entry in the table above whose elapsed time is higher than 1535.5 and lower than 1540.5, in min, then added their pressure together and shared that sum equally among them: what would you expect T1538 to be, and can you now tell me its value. 151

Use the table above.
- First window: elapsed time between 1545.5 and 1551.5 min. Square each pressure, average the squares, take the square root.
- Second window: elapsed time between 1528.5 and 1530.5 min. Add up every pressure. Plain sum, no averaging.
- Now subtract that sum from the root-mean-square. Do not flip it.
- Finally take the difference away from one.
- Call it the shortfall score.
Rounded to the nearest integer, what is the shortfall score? 168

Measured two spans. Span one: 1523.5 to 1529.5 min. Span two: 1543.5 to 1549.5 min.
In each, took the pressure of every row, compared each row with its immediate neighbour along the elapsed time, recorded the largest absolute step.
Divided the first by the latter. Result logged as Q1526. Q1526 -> 2.5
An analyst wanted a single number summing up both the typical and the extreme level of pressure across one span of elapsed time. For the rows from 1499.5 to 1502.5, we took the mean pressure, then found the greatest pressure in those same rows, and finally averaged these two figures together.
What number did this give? 83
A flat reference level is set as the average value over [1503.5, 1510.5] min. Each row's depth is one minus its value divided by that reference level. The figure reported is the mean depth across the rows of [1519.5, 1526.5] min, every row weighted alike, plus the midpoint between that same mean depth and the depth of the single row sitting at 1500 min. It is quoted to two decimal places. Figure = -0.93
